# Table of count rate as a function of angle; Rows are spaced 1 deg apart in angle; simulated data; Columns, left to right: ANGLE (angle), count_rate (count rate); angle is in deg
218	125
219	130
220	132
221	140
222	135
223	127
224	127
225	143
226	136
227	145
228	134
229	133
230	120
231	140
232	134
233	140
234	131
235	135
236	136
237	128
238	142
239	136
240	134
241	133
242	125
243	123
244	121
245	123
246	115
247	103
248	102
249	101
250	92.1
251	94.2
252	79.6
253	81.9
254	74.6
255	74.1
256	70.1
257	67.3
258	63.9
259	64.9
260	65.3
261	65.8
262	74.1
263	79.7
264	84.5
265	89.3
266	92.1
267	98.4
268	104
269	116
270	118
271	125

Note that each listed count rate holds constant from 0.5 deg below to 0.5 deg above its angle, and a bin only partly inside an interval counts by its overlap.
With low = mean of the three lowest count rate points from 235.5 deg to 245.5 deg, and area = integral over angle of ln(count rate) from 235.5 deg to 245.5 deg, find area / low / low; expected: 0.0033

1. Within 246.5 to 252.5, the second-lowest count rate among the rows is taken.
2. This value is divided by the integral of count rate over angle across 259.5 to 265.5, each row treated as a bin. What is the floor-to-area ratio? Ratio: 0.20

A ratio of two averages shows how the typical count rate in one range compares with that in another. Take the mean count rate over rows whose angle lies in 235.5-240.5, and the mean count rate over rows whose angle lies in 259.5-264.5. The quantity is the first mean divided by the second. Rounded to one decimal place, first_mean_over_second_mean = 1.8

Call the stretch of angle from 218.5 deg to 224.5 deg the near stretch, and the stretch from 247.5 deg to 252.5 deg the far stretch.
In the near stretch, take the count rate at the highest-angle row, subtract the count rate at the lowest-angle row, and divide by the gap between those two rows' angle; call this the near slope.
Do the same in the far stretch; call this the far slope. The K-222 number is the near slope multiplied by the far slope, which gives 3.4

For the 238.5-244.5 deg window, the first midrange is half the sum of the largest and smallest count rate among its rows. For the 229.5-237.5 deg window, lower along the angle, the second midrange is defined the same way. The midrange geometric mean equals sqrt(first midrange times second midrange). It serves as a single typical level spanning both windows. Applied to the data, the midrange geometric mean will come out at 129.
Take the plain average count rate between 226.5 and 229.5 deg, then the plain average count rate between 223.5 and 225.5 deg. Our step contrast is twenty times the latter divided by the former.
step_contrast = 20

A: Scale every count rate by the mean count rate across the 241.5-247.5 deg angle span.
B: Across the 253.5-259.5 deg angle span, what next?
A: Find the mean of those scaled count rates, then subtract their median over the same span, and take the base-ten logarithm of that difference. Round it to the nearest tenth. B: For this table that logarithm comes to -2.4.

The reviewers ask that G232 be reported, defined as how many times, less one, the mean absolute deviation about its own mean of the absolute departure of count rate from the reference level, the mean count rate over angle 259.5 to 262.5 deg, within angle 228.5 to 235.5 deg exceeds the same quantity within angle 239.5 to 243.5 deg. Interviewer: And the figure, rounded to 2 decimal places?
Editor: -0.05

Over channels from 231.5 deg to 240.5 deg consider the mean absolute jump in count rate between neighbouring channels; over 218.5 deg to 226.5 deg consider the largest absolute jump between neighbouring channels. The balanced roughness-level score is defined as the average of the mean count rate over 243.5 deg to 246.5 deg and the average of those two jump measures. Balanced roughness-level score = 65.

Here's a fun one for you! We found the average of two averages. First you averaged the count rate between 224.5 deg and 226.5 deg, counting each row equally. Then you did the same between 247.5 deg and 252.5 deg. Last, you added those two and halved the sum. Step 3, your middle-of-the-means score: 117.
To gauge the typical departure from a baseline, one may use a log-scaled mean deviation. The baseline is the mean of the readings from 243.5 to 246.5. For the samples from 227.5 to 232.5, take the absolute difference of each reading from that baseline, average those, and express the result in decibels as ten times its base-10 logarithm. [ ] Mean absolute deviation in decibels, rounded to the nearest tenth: 11.0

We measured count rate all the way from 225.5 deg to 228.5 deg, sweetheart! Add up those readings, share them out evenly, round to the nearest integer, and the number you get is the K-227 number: 138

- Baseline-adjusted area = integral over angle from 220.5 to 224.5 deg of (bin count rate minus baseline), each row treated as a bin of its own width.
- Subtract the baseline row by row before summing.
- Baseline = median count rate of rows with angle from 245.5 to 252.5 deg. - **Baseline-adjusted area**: 125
